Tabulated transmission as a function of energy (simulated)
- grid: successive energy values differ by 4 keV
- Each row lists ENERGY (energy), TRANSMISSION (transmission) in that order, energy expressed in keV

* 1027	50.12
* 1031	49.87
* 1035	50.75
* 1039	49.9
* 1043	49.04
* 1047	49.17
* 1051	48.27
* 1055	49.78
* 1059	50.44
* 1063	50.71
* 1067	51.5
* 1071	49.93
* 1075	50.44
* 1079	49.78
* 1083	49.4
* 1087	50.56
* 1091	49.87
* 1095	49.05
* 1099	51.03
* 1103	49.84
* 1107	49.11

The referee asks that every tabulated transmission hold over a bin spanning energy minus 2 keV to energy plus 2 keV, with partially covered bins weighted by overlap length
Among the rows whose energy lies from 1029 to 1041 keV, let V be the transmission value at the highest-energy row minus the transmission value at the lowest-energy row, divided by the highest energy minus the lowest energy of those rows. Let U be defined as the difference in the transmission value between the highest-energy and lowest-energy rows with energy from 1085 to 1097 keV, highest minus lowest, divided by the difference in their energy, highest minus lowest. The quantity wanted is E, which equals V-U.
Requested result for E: 0.19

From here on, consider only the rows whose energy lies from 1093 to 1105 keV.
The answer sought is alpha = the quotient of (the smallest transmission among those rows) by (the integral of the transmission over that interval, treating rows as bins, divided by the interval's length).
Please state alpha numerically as 0.982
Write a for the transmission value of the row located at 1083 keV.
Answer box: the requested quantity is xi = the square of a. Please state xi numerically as 2440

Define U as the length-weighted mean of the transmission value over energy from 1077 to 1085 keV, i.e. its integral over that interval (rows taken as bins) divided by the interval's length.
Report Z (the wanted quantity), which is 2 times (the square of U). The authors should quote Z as 4918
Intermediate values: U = 49.59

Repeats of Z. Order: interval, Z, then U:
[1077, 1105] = 4987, 49.93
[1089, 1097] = 4893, 49.46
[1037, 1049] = 4875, 49.37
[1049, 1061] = 4900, 49.50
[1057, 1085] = 5063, 50.31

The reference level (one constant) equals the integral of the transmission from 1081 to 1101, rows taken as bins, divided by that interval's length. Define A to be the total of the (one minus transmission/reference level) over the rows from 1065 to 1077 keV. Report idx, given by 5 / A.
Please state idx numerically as -130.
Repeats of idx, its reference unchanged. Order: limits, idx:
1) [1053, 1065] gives -254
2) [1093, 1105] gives 9612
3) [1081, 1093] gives 2154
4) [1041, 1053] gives 72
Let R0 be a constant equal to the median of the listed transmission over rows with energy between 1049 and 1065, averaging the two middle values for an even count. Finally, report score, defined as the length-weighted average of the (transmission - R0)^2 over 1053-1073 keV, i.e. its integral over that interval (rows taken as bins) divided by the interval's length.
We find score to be 0.51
